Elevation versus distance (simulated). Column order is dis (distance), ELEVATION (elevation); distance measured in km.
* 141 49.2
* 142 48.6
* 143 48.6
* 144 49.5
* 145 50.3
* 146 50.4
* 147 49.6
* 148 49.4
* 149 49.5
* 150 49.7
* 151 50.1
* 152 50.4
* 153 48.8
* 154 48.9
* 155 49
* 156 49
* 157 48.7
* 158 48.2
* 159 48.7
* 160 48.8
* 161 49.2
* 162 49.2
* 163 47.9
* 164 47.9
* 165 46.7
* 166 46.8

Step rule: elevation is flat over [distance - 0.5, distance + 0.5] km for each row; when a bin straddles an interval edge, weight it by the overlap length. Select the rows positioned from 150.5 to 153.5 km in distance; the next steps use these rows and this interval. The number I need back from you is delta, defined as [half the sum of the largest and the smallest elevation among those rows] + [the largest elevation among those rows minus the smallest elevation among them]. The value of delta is 51.2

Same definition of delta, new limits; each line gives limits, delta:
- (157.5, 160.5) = 49.1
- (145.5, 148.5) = 50.9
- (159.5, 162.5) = 49.4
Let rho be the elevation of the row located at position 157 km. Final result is 48.7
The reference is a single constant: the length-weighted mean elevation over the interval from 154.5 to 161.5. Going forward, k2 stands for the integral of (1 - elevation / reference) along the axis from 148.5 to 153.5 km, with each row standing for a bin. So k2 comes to -0.092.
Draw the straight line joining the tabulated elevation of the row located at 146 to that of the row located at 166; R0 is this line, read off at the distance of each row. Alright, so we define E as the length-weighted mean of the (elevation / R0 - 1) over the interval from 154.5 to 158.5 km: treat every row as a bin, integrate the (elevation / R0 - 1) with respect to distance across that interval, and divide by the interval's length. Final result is 0.004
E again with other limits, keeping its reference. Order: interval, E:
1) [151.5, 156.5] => 0.005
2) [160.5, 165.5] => 0.018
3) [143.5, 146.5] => -0.010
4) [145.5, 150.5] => -0.006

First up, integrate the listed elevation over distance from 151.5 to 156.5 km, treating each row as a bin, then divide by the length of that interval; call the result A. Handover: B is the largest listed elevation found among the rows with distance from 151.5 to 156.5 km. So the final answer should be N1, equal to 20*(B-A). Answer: 24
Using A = 49.2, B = 50.4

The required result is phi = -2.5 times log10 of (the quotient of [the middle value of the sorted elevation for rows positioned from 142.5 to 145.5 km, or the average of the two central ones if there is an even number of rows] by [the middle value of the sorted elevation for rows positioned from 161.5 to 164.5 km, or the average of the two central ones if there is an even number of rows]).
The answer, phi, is -0.036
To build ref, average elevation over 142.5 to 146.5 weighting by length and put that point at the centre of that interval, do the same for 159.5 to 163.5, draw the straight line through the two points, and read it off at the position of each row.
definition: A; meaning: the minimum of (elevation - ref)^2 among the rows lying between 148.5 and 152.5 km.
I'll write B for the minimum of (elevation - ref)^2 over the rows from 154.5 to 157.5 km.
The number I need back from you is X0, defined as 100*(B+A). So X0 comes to 1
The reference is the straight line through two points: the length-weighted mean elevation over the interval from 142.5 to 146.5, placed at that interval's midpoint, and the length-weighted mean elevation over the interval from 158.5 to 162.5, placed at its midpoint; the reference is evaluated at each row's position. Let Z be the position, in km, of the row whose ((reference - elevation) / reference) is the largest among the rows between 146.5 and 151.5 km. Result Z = 148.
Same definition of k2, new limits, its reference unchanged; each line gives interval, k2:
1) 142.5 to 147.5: -0.090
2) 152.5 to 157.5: -0.008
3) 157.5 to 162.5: -0.002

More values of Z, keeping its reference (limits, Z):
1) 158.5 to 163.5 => 163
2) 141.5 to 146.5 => 142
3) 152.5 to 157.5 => 153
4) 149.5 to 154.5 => 153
